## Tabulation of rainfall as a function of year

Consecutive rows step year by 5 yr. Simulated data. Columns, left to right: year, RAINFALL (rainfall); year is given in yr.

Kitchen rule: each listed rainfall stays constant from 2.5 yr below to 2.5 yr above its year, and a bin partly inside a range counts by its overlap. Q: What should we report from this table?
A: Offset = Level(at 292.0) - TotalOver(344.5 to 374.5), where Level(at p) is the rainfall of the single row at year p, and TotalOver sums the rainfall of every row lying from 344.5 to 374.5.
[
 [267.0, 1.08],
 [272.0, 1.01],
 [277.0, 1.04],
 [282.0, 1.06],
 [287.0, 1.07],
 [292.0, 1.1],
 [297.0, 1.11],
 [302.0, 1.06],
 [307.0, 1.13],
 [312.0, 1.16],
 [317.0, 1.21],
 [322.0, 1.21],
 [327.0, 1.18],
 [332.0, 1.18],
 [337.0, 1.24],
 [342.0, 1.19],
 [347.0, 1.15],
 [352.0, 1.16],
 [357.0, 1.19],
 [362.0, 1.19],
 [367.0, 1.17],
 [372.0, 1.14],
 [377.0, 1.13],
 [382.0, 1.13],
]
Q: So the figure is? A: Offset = -5.90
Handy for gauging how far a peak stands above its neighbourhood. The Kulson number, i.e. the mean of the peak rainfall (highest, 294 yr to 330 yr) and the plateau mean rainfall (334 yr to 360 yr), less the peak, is -0.0120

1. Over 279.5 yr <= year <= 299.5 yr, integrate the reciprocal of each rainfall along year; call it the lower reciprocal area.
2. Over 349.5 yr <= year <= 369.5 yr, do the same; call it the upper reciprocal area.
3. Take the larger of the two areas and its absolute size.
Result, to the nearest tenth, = 18.4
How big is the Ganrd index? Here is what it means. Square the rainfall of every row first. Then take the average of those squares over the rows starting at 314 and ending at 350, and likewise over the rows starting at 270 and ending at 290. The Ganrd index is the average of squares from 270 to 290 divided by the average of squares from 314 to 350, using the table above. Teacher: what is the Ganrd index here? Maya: 0.77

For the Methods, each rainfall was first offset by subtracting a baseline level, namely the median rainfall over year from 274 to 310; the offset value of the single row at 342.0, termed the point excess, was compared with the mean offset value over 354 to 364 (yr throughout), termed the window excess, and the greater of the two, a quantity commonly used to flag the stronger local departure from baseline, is 0.120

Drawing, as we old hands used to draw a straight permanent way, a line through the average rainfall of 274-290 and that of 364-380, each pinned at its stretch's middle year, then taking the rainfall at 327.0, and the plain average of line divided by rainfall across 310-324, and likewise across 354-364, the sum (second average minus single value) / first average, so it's -0.25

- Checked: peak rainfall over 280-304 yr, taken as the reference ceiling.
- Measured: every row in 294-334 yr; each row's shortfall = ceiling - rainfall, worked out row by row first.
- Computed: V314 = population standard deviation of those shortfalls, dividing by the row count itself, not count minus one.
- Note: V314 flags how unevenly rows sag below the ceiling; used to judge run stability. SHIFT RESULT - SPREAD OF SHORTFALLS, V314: 0.049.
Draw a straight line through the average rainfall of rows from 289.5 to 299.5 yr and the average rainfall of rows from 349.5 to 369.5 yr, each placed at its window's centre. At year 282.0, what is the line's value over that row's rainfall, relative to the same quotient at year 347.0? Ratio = 1.02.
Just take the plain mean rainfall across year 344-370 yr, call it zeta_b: 1.172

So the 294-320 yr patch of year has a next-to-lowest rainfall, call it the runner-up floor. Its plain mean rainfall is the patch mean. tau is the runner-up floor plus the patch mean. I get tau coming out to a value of 2.24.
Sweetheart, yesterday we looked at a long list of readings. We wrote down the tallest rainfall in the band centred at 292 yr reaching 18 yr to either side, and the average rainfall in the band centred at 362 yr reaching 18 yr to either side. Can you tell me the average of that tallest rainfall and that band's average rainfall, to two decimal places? 1.15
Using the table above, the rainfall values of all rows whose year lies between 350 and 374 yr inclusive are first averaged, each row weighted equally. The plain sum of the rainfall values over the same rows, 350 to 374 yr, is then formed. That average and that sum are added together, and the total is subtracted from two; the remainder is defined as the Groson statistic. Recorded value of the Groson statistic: -5.02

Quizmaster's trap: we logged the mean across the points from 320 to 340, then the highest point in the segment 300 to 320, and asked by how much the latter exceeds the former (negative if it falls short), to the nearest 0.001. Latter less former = 0.008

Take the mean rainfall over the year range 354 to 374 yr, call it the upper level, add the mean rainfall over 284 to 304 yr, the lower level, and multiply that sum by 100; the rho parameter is 226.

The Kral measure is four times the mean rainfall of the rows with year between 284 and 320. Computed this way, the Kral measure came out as 4.48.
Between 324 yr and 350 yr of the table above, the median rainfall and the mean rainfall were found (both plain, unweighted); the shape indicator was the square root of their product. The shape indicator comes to 1.18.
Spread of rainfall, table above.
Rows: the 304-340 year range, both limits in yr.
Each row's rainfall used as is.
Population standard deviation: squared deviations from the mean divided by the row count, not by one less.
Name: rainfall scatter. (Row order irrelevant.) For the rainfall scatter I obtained 0.034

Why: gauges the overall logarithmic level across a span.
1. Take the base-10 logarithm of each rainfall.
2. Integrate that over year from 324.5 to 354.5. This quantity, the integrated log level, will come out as 2.19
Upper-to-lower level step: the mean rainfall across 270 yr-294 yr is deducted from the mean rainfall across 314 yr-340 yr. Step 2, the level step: 0.15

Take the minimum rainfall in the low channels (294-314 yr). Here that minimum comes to 1.06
